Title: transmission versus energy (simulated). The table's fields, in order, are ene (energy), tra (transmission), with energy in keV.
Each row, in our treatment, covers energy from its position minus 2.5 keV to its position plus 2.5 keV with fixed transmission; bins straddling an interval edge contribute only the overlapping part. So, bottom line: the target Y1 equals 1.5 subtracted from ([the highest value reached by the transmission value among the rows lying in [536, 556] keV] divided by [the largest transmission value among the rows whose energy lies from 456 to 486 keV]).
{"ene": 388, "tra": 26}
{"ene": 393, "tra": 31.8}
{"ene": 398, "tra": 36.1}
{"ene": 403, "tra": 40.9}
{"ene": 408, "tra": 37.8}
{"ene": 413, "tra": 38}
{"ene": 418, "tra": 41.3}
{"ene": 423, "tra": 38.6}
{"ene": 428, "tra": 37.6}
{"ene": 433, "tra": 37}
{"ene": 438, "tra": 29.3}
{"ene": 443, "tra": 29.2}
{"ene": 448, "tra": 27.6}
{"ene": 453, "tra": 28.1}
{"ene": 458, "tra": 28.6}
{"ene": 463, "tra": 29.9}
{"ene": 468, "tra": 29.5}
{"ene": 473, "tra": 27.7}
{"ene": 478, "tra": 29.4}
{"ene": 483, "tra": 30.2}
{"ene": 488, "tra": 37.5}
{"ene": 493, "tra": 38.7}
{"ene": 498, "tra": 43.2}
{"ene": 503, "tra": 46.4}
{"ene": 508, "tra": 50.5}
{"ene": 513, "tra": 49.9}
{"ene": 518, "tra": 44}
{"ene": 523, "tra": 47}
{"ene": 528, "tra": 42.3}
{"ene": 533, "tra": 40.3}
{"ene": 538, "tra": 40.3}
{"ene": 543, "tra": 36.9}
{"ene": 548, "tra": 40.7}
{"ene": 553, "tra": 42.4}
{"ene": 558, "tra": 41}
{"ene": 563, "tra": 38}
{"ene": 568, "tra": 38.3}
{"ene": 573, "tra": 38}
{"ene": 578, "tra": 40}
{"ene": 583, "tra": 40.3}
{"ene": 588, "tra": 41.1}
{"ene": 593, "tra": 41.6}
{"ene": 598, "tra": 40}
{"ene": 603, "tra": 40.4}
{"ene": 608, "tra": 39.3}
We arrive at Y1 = -0.10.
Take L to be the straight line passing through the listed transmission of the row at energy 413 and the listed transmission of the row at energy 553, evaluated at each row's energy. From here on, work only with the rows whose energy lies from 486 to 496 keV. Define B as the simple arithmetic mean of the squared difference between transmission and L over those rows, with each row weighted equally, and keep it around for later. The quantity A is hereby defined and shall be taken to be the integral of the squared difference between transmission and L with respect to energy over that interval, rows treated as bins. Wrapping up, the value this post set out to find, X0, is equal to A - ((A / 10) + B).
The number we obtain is 45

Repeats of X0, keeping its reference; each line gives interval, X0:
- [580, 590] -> 62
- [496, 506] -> 188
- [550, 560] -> 10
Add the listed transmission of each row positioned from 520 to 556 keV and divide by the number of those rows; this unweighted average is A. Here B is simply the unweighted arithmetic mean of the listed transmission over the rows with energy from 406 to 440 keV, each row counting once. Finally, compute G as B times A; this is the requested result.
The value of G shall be 1536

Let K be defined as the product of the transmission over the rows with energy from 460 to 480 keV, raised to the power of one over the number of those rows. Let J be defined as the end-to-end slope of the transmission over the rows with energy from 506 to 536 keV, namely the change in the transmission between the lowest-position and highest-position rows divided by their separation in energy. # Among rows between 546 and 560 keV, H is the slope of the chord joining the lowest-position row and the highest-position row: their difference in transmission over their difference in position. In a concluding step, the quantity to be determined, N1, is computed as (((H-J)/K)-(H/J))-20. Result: -19.91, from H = 0.03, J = -0.4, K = 29.1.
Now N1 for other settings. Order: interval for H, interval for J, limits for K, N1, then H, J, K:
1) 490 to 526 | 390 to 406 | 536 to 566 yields -20.32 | 0.28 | 0.9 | 39.8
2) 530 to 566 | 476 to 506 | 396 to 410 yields -19.91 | -0.08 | 0.7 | 38.2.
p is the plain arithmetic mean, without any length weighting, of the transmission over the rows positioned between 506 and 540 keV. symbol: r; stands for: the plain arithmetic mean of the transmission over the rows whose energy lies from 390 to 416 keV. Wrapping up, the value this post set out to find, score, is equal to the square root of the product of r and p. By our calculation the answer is 40.7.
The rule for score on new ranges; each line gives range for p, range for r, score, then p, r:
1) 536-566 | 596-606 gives 40.0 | 39.9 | 40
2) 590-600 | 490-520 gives 43.1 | 40.8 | 45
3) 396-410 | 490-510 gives 41.4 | 38.3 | 45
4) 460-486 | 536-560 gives 34.4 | 29.3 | 40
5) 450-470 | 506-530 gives 36.8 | 29.0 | 47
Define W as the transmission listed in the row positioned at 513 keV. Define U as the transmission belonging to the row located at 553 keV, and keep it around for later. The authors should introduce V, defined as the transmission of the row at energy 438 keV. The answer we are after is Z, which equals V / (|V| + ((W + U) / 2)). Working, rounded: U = 42.4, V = 29.3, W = 49.9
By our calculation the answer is 0.39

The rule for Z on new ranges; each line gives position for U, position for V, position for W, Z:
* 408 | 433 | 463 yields 0.52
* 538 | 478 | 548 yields 0.42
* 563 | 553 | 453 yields 0.56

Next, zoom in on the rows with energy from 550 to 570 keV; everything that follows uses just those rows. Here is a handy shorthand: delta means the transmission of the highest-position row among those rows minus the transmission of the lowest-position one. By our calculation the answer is -4.1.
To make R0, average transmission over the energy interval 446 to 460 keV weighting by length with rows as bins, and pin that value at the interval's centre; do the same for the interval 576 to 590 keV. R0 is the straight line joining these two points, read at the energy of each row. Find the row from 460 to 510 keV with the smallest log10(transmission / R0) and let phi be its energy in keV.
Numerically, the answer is 473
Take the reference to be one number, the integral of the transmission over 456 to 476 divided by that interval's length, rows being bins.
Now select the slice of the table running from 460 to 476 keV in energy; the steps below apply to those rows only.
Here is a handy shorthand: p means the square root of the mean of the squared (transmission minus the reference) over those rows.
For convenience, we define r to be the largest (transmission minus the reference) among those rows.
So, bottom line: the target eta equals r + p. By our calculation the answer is 2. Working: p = 1.0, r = 1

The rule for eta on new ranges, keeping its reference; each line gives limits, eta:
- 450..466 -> 2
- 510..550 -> 35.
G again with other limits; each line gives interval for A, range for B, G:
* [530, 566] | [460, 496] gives 1272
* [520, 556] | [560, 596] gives 1641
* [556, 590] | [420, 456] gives 1284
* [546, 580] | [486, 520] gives 1762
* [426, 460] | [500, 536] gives 1422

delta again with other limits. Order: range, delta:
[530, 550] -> 0.4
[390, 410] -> 6.0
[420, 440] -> -9.3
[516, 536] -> -3.7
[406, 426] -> 0.8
